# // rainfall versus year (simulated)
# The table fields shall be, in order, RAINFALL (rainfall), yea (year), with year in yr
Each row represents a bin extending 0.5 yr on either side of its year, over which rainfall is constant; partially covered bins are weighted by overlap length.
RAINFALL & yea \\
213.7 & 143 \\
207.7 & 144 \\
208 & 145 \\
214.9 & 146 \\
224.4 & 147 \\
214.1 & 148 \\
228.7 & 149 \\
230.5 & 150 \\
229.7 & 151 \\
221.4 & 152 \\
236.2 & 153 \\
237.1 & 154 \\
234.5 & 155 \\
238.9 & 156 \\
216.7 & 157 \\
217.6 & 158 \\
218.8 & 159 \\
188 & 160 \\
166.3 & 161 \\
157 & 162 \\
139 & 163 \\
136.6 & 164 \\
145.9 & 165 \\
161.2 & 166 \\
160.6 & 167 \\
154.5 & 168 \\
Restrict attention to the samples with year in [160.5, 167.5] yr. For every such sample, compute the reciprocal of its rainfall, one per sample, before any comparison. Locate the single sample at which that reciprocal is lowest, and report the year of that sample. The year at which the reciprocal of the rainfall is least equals 161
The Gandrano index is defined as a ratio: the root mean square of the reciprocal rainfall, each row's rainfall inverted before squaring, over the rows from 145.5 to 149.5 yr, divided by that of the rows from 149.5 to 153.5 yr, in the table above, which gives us 1.04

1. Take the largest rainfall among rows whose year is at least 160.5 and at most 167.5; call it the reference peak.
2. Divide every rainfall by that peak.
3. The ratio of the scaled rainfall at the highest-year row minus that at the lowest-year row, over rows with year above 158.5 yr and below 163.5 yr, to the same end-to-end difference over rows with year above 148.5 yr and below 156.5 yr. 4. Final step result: -7.8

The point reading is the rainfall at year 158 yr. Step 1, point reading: 217.6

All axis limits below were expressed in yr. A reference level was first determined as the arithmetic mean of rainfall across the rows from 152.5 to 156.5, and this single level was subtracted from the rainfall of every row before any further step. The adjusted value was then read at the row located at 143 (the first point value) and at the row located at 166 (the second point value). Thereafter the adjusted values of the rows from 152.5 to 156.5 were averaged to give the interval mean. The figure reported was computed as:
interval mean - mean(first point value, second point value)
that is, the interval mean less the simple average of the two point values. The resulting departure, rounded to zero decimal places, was 49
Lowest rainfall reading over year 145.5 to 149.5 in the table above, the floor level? 214.1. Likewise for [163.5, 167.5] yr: 136.6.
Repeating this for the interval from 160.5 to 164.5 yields 136.6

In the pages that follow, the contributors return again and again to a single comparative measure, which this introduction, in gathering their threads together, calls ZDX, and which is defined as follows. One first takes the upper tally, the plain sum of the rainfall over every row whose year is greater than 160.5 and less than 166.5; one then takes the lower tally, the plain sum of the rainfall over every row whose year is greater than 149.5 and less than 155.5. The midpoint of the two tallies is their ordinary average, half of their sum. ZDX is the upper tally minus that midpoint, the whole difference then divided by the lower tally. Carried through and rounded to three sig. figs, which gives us -0.174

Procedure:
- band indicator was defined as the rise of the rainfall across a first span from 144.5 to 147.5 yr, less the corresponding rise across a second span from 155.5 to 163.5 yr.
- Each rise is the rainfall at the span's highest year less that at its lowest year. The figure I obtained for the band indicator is 116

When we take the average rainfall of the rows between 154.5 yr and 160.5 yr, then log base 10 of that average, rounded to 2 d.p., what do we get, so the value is 2.34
